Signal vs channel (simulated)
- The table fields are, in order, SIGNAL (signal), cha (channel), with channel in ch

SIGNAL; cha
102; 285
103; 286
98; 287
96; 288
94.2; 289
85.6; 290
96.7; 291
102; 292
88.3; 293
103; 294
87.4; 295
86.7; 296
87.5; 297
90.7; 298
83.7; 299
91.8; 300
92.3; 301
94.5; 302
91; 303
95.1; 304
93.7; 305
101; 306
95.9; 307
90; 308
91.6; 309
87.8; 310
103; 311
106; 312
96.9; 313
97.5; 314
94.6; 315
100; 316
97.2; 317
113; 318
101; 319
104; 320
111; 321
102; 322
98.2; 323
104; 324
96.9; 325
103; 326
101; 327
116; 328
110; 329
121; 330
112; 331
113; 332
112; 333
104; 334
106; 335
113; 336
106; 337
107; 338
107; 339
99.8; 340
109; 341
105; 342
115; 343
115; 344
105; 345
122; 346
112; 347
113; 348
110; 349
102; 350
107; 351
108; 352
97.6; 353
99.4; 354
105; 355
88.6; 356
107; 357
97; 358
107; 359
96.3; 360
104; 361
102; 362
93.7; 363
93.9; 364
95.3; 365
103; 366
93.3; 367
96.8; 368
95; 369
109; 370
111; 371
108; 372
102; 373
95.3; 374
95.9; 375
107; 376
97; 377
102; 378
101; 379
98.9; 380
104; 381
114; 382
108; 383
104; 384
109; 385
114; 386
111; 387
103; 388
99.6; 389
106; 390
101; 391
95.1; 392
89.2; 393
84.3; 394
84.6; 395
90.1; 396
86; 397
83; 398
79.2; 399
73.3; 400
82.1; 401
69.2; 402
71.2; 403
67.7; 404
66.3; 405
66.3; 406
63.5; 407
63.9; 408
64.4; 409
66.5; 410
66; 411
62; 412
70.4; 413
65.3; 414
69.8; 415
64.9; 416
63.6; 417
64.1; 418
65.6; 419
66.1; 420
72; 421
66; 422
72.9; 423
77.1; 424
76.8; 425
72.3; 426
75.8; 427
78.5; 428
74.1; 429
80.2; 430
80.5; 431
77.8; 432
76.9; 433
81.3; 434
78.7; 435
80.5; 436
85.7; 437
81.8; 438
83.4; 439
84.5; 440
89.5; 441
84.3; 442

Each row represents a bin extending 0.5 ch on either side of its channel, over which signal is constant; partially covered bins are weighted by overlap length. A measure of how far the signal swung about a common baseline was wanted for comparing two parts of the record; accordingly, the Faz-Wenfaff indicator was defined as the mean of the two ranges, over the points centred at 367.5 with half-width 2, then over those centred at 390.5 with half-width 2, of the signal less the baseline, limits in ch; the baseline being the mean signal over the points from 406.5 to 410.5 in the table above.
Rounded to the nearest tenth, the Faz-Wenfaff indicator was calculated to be 10.3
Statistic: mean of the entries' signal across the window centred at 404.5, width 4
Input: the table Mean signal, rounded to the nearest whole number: 68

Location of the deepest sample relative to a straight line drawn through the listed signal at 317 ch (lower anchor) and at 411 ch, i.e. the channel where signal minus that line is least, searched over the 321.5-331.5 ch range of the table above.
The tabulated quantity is 325 ch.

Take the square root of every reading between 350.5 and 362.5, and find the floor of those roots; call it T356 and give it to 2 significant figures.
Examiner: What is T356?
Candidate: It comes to 9.4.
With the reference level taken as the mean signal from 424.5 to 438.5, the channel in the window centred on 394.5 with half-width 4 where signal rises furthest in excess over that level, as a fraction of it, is 391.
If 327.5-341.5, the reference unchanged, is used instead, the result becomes 330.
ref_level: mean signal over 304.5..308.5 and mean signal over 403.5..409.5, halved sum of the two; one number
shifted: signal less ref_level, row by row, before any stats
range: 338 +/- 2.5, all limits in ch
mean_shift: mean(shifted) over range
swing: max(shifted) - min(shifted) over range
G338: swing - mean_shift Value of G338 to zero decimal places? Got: -13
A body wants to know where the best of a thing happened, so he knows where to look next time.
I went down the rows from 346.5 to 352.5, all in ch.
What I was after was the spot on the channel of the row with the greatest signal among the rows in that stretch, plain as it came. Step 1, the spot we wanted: 348 ch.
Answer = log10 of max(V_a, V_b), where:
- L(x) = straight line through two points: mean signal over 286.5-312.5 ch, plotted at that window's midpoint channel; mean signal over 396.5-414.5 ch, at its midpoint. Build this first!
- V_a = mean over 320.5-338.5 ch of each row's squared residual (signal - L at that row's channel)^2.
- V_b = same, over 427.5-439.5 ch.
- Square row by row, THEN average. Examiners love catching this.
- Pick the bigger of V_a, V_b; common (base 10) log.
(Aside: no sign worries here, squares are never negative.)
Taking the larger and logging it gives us 2.67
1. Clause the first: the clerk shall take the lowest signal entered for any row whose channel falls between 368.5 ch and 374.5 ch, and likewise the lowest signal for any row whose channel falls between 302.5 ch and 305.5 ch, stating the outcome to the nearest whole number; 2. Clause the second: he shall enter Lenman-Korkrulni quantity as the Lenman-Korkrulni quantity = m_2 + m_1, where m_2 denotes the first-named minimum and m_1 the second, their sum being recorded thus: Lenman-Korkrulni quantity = 186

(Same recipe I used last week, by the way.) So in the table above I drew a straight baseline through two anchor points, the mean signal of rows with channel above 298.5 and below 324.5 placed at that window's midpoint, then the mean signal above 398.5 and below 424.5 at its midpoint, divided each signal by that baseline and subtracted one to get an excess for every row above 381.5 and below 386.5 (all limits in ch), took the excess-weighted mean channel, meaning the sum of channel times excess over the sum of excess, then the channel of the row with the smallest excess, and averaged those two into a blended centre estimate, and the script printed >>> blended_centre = 384.0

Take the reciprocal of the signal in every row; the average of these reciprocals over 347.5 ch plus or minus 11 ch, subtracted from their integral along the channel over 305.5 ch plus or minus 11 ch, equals 0.226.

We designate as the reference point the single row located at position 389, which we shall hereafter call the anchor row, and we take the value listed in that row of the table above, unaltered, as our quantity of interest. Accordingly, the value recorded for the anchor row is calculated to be 99.6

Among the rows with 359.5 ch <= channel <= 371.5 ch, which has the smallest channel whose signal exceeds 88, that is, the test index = 360 ch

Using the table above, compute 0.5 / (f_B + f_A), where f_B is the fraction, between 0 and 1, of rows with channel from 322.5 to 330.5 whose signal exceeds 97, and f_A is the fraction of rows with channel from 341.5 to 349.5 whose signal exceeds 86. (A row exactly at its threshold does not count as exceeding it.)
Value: 0.27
